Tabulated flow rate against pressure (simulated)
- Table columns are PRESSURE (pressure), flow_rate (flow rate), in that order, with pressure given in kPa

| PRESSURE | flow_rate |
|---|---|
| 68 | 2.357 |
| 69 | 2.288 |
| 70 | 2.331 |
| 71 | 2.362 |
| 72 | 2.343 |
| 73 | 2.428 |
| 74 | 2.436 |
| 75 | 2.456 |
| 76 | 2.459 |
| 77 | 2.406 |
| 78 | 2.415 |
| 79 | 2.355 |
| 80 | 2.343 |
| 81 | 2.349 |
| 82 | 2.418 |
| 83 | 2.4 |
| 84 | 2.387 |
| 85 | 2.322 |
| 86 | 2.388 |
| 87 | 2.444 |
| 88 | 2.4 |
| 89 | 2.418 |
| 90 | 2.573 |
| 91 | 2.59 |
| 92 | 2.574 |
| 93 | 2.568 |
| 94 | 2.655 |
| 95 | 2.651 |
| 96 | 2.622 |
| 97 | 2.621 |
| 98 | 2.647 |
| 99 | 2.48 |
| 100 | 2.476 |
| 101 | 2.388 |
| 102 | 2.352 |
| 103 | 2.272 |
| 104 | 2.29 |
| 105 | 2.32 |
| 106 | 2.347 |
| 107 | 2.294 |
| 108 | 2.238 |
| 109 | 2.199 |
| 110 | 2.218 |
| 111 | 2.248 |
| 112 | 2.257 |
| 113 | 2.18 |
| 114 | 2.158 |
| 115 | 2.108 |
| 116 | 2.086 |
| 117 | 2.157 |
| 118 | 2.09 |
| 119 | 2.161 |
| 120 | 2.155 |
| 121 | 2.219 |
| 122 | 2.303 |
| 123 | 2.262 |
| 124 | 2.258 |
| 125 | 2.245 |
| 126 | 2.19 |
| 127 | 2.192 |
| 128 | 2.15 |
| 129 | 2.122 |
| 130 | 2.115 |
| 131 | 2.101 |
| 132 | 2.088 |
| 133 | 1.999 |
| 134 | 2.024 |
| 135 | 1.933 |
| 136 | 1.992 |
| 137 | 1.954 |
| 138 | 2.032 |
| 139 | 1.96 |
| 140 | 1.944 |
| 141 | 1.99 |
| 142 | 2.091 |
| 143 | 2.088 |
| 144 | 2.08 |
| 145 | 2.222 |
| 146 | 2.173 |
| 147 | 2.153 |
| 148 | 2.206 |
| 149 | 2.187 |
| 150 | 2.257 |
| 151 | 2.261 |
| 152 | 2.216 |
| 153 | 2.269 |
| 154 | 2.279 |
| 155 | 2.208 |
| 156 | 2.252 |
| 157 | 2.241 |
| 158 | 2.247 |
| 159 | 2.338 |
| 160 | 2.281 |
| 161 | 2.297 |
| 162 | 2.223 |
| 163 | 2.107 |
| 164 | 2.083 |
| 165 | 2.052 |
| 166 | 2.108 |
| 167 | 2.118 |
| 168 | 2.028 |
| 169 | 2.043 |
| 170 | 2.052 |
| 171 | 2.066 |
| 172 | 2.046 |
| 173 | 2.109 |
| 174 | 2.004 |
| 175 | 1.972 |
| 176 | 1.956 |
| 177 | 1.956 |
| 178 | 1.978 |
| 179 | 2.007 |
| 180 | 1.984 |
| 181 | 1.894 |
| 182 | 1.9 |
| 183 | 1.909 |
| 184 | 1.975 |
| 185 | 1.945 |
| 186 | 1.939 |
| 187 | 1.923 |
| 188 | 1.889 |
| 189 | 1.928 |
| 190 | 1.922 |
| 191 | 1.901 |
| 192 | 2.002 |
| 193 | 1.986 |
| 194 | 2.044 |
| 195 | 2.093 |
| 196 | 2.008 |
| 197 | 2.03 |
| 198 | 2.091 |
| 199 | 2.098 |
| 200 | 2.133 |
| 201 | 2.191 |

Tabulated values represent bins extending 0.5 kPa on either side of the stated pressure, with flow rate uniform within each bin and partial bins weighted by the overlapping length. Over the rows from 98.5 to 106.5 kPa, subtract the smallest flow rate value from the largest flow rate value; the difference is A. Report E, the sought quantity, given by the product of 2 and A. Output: 0.42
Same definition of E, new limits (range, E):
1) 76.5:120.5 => 1.14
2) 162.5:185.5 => 0.45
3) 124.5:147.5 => 0.62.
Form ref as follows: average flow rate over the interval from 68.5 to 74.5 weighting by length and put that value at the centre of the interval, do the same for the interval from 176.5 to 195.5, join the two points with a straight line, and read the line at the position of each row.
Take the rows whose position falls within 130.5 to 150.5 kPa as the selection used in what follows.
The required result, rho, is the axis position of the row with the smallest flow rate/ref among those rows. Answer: 135 kPa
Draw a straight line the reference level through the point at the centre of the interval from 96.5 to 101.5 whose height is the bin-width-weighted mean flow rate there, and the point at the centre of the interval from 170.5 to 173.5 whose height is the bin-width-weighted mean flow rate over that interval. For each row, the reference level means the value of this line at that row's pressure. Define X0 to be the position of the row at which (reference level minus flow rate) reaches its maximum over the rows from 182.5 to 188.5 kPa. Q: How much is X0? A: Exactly 183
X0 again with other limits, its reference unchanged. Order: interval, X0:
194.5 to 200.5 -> 196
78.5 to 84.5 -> 80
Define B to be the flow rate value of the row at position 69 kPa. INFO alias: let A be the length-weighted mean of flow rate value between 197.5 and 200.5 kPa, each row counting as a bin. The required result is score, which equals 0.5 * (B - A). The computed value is 0.09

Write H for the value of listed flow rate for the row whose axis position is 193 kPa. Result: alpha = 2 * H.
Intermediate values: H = 1.986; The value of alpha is 3.97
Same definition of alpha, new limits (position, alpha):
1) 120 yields 4.31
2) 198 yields 4.18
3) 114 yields 4.32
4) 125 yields 4.49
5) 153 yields 4.54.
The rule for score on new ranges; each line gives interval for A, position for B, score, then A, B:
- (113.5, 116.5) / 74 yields 0.16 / 2.12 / 2.436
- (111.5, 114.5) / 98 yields 0.22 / 2.20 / 2.647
